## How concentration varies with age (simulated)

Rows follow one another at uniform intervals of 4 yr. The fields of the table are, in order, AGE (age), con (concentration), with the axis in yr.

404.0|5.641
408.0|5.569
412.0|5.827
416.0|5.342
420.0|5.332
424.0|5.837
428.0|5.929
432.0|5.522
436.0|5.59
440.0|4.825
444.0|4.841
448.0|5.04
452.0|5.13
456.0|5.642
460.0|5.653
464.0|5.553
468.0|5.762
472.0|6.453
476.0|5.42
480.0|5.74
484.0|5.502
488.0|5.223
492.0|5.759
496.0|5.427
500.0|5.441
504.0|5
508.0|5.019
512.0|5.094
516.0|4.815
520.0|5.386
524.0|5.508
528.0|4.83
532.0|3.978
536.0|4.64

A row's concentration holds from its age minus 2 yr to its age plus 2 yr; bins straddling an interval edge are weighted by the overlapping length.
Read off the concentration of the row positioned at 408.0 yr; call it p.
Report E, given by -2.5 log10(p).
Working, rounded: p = 5.569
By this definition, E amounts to -1.86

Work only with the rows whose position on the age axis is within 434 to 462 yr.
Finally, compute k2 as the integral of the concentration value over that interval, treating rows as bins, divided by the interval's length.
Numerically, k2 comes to 5.25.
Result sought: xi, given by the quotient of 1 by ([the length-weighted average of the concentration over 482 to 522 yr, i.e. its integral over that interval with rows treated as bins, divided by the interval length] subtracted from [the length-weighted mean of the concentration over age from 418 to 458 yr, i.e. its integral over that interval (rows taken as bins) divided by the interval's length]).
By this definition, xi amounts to 10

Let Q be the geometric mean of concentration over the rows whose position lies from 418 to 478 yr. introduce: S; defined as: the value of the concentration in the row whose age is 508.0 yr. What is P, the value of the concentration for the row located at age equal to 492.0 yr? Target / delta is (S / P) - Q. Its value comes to -4.61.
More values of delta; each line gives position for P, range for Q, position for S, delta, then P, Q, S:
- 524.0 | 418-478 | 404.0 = -4.46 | 5.508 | 5.49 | 5.641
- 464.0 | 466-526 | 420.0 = -4.46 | 5.553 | 5.42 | 5.332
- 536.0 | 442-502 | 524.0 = -4.31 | 4.64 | 5.49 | 5.508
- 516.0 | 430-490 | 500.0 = -4.32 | 4.815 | 5.45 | 5.441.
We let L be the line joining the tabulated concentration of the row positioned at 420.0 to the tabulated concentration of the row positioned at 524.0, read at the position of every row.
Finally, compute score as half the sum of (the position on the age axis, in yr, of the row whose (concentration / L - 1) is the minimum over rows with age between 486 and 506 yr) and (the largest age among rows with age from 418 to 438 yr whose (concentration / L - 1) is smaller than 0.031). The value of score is 462 yr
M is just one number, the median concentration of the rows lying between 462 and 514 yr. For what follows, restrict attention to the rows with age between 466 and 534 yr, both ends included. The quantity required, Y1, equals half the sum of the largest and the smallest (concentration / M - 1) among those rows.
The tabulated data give -0.041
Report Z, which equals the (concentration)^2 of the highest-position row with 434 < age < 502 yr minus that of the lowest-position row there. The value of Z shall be -2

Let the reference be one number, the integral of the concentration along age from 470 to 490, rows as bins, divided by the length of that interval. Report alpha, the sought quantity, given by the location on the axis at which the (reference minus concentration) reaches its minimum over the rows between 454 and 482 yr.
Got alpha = 472.0 yr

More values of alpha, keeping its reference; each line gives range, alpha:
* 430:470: 468.0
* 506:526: 524.0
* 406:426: 424.0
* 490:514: 492.0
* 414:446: 428.0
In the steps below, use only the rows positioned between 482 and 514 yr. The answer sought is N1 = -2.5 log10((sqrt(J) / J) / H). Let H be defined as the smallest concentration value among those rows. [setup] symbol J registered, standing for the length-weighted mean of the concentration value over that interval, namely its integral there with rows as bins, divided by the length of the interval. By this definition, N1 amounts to 2.65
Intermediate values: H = 5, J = 5.3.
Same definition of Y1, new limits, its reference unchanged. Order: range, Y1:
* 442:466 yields -0.036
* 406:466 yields -0.012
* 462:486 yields 0.091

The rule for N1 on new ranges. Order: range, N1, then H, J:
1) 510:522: 2.59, 4.815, 5.1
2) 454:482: 2.78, 5.42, 5.7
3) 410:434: 2.76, 5.332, 5.6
